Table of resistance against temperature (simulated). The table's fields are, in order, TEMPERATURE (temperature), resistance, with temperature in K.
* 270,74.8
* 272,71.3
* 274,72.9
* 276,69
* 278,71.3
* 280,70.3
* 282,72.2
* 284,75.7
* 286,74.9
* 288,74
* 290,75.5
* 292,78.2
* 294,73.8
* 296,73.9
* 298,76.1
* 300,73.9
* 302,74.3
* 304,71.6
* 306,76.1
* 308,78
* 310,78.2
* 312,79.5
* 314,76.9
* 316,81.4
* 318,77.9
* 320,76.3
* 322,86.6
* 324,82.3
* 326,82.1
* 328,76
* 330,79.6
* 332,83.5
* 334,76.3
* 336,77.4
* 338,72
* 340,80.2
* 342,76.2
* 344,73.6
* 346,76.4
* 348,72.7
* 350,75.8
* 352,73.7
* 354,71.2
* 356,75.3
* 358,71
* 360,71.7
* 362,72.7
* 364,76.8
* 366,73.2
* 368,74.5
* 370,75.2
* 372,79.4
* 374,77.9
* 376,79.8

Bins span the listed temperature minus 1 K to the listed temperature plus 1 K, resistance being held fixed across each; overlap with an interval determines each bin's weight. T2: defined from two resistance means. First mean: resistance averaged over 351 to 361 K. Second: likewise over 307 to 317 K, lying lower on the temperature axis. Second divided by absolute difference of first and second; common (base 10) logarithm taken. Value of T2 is 1.1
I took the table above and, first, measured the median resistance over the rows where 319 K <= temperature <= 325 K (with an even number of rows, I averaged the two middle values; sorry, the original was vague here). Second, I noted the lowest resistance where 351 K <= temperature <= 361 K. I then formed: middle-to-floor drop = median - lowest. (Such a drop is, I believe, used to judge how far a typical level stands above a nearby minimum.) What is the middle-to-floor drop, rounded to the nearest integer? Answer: 11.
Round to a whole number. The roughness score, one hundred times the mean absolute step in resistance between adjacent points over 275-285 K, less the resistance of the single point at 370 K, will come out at 142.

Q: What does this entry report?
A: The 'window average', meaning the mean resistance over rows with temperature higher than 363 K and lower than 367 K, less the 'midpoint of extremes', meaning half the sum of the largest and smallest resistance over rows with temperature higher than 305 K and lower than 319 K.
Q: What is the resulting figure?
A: -4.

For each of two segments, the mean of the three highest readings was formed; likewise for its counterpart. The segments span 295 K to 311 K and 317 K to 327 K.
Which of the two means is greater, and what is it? 84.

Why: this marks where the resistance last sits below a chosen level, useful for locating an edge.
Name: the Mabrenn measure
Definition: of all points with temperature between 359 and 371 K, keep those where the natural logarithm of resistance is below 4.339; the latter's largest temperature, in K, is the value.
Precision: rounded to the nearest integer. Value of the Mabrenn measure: 370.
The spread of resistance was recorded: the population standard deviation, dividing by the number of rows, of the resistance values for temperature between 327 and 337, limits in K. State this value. 2.8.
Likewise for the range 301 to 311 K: 2.5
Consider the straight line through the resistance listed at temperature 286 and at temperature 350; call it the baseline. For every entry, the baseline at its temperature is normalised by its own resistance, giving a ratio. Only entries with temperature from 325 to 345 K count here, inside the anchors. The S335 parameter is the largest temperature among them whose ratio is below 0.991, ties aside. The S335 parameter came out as 340 K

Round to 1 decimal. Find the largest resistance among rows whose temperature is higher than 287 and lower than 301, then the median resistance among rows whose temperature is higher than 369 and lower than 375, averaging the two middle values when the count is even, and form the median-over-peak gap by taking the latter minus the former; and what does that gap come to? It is -0.3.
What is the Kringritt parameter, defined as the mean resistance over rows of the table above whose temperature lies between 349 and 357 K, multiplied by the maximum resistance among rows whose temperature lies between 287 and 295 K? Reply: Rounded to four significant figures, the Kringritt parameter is 5787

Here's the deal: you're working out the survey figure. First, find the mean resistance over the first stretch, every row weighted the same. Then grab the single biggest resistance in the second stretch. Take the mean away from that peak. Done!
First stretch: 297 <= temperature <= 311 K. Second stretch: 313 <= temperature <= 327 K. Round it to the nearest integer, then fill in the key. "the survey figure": 11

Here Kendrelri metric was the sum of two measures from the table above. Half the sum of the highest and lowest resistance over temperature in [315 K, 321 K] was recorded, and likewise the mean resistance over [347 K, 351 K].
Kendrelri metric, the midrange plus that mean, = 153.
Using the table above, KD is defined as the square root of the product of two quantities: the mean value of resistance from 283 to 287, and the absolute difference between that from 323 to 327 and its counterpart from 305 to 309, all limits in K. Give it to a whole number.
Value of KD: 20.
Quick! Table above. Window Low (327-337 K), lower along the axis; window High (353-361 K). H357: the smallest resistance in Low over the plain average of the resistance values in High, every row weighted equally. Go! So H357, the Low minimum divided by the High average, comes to 1.05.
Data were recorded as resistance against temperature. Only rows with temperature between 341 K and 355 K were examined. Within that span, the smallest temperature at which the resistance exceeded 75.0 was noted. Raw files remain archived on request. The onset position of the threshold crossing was 342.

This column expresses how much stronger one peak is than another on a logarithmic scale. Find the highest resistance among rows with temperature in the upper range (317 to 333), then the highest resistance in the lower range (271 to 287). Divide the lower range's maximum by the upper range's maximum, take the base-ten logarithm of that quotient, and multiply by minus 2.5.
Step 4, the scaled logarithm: 0.15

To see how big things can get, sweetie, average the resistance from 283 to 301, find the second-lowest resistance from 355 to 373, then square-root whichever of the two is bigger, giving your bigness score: 8.67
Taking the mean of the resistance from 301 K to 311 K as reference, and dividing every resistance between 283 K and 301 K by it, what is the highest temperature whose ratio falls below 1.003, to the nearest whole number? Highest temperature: 300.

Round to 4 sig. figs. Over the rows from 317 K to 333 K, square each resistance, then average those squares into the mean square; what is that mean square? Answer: 6498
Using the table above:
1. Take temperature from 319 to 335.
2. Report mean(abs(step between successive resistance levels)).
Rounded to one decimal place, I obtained 5.1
